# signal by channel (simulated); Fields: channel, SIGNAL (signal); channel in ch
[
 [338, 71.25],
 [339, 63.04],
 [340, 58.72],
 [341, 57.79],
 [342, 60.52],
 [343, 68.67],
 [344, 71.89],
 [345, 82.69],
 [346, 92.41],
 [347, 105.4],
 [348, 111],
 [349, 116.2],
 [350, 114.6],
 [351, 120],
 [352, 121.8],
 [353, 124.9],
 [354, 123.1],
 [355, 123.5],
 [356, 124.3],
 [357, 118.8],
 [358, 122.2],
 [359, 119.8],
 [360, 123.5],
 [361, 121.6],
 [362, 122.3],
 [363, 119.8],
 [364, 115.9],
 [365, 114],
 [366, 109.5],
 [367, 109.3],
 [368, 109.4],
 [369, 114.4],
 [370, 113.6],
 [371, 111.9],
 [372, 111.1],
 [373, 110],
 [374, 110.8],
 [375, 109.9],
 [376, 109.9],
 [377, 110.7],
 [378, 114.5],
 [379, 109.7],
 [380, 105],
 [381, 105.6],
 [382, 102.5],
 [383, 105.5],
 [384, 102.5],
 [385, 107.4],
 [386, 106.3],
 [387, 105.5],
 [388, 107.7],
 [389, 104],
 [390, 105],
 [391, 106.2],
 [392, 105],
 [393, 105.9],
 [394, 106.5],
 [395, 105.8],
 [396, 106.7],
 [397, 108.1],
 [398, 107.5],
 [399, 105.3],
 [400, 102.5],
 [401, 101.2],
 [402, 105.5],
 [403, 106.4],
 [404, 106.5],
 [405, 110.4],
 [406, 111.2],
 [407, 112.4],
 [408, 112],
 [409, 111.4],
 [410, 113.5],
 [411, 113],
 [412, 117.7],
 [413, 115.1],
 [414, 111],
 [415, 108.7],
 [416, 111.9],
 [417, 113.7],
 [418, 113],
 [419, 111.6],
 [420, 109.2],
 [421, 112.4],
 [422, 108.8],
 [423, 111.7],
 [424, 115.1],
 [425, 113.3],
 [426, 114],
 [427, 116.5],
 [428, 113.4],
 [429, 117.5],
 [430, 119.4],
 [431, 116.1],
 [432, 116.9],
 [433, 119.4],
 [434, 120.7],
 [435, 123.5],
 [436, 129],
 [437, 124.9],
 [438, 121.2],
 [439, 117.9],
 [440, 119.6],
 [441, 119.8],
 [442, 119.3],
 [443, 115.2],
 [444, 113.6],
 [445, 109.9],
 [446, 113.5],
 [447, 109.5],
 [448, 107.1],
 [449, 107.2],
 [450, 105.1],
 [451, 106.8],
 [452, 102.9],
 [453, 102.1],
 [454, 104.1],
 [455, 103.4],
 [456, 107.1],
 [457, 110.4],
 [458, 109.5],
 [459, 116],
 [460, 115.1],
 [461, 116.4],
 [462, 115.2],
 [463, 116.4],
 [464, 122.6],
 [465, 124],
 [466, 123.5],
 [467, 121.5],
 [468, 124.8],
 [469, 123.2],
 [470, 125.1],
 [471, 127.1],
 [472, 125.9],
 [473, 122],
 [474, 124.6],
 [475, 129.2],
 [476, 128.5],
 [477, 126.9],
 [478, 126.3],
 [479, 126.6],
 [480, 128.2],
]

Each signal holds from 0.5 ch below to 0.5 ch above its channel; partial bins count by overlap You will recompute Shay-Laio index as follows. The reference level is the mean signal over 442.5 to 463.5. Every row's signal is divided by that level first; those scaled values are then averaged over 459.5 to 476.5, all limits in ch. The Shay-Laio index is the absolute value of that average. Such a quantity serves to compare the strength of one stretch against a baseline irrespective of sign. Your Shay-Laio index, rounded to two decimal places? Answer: 1.12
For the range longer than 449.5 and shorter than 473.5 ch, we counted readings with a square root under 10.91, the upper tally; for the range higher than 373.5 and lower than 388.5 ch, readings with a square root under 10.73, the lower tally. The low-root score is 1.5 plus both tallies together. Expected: 30.5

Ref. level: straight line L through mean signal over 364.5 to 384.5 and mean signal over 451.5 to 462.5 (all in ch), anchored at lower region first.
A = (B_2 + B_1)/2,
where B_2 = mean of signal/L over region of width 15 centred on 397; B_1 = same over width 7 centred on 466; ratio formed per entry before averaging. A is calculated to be 1.04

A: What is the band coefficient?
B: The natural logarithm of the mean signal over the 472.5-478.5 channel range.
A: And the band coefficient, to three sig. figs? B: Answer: 4.84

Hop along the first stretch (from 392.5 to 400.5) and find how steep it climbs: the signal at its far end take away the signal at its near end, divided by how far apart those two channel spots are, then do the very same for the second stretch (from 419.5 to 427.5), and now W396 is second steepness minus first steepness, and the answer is 1.5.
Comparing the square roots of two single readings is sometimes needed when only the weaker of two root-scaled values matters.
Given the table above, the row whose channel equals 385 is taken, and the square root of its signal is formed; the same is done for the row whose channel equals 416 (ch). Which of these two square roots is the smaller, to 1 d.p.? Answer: 10.4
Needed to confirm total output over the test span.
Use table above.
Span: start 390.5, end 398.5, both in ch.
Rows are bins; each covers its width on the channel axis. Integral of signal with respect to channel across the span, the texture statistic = 852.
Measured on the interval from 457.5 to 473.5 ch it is 1928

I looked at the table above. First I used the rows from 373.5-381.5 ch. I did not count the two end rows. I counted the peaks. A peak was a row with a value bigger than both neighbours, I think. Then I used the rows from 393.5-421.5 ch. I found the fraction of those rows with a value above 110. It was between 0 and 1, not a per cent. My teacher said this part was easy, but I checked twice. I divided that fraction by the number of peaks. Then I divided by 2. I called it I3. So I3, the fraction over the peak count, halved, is 0.27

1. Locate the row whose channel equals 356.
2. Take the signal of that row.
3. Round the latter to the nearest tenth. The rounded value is 124.3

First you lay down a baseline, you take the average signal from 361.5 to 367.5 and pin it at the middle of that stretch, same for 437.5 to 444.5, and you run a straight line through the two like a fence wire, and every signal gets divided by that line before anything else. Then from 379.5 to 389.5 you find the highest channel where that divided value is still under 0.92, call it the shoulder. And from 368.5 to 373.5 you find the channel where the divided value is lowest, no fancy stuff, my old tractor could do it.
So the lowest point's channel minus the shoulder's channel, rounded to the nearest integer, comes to -16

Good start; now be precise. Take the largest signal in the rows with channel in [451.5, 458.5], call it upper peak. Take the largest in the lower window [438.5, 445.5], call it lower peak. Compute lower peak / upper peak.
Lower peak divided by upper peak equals 1.09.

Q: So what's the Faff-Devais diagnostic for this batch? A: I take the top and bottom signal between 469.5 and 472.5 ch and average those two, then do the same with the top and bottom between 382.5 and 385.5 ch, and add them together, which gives 231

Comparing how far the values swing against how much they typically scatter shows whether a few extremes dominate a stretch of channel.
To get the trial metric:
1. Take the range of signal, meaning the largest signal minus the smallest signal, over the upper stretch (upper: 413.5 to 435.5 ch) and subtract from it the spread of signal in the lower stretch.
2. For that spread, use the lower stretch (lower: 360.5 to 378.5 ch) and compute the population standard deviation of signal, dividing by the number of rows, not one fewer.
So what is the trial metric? 11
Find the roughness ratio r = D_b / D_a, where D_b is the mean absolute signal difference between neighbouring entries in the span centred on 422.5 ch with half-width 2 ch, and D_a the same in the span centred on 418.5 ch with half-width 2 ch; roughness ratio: 2.2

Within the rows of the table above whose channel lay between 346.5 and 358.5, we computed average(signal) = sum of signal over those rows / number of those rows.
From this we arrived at 119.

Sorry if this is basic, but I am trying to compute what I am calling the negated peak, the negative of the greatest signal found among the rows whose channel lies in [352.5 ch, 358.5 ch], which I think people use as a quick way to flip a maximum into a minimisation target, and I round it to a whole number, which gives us -125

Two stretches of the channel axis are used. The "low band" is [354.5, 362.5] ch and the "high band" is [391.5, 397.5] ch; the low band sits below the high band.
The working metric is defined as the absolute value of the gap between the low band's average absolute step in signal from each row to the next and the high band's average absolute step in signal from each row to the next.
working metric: 1.7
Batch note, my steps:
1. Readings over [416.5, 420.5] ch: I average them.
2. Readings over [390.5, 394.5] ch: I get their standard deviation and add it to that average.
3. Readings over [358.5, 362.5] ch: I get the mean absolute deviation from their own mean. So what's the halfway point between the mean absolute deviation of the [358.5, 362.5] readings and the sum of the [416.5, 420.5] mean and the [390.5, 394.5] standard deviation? 56.8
